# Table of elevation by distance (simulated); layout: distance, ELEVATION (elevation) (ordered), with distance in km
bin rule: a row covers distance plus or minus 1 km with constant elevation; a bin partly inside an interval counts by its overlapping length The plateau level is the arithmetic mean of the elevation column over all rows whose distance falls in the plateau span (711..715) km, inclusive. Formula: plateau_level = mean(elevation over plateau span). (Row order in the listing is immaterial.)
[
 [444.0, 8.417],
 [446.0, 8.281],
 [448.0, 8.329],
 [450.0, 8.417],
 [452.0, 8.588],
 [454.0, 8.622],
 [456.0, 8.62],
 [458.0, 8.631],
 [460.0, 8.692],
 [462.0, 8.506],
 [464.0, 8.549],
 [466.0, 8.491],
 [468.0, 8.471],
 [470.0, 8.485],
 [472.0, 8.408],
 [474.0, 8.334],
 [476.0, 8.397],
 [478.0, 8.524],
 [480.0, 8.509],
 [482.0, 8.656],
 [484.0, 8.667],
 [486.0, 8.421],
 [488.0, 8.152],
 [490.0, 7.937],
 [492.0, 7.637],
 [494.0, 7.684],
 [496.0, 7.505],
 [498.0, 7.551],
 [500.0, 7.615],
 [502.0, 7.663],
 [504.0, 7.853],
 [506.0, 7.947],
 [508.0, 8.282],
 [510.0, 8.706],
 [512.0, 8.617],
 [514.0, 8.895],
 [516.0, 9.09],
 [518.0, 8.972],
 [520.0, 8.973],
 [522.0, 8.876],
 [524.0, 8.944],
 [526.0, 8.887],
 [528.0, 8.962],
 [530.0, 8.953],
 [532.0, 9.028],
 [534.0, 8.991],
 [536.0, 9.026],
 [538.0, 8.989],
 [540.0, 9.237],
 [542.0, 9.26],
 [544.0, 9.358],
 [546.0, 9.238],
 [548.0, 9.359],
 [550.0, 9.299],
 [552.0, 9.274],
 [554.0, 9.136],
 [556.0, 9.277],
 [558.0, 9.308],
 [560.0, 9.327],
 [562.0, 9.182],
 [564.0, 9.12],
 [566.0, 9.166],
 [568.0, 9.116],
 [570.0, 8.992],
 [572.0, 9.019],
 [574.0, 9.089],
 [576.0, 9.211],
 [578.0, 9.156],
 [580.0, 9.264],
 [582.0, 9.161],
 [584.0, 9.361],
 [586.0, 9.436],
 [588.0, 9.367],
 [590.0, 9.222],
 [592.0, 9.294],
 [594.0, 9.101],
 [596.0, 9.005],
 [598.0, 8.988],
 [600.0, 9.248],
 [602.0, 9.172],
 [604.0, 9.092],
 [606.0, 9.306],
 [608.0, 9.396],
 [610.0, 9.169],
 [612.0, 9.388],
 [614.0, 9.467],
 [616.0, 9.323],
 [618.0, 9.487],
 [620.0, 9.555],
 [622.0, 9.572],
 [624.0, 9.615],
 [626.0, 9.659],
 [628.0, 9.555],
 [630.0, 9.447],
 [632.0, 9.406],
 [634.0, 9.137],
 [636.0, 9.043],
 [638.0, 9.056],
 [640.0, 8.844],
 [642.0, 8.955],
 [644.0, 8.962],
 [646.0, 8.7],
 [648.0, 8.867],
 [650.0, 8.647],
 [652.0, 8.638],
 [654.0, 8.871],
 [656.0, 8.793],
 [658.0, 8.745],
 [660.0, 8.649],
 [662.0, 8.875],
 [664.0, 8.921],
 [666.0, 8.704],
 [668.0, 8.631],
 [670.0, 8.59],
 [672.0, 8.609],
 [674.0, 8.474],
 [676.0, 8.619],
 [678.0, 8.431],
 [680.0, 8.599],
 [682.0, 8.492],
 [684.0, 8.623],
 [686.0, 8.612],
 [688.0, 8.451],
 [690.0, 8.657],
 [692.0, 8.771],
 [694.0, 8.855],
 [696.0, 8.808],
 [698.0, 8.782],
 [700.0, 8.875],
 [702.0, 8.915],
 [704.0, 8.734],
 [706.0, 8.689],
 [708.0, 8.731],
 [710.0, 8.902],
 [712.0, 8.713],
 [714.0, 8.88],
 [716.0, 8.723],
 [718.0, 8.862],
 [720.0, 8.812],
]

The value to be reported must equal 8.80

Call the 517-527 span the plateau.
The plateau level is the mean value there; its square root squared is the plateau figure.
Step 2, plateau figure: 8.93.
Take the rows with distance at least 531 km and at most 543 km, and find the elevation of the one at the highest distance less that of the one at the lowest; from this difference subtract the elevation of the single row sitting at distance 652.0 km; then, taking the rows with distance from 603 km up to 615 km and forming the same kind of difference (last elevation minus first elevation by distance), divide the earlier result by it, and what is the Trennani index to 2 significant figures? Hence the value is -22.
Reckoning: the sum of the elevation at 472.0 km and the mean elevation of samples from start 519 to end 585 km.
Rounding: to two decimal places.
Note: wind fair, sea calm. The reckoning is 17.55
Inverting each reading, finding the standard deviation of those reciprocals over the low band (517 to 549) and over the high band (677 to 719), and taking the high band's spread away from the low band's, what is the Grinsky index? 0.0000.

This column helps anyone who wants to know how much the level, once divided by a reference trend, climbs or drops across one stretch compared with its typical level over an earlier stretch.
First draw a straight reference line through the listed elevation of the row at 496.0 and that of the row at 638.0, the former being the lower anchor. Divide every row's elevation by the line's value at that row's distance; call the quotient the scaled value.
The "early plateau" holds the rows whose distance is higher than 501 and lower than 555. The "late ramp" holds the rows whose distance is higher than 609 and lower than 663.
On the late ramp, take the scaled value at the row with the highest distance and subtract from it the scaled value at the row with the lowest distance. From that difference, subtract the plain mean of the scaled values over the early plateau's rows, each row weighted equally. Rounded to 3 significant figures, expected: -1.23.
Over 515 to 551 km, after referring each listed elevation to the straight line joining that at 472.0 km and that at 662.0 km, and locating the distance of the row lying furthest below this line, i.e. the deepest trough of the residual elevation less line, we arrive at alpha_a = 522.0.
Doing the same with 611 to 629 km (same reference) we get 616.0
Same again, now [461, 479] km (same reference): 474.0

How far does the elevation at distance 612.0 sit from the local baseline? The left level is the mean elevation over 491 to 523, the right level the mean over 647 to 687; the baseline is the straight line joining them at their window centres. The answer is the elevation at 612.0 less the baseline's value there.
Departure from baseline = 0.87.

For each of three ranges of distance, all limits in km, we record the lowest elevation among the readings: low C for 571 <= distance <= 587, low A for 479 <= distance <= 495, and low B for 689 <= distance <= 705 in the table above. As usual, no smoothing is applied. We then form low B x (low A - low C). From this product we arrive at -12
